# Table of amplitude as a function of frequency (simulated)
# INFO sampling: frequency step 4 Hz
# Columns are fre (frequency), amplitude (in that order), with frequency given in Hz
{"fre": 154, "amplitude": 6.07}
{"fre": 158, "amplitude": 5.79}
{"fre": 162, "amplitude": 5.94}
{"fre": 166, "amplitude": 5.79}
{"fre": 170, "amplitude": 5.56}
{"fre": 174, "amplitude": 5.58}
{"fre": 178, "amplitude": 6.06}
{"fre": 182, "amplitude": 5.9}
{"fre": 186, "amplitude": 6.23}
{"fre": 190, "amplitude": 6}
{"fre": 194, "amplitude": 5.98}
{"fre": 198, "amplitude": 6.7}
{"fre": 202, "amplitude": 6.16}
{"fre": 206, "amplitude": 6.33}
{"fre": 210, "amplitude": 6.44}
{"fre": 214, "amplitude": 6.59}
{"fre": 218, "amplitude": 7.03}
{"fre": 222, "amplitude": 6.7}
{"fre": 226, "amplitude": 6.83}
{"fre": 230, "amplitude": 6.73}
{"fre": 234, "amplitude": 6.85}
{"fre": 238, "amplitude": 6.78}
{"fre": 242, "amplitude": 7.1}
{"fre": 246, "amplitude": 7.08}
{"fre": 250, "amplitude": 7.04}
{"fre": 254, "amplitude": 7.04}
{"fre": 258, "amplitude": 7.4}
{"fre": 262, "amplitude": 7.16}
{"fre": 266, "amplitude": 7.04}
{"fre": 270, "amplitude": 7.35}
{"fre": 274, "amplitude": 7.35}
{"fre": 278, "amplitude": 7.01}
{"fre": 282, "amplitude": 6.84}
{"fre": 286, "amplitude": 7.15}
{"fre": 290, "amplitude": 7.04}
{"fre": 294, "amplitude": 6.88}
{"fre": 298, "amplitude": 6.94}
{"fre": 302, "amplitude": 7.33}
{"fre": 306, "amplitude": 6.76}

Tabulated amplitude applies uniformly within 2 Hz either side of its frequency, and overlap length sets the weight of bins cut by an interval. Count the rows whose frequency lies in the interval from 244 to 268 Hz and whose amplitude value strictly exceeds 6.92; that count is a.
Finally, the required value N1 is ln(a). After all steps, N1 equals 1.8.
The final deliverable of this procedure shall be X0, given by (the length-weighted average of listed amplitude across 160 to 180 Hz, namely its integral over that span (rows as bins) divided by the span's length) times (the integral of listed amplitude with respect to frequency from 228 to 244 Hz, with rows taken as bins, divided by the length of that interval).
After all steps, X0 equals 40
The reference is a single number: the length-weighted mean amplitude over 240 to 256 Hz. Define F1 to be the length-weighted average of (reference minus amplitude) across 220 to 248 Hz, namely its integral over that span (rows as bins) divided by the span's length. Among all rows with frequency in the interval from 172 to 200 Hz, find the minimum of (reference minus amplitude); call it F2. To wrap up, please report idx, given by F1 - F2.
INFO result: -0.2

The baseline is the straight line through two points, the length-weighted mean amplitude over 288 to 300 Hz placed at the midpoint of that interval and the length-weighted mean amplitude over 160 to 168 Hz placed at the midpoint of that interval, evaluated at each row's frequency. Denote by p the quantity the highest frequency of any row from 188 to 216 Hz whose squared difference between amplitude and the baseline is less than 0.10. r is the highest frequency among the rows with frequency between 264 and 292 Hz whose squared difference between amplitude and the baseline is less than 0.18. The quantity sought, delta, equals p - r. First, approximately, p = 214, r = 290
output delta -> -76 Hz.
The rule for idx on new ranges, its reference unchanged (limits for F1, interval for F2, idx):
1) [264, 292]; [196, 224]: -0.1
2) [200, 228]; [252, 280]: 0.8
